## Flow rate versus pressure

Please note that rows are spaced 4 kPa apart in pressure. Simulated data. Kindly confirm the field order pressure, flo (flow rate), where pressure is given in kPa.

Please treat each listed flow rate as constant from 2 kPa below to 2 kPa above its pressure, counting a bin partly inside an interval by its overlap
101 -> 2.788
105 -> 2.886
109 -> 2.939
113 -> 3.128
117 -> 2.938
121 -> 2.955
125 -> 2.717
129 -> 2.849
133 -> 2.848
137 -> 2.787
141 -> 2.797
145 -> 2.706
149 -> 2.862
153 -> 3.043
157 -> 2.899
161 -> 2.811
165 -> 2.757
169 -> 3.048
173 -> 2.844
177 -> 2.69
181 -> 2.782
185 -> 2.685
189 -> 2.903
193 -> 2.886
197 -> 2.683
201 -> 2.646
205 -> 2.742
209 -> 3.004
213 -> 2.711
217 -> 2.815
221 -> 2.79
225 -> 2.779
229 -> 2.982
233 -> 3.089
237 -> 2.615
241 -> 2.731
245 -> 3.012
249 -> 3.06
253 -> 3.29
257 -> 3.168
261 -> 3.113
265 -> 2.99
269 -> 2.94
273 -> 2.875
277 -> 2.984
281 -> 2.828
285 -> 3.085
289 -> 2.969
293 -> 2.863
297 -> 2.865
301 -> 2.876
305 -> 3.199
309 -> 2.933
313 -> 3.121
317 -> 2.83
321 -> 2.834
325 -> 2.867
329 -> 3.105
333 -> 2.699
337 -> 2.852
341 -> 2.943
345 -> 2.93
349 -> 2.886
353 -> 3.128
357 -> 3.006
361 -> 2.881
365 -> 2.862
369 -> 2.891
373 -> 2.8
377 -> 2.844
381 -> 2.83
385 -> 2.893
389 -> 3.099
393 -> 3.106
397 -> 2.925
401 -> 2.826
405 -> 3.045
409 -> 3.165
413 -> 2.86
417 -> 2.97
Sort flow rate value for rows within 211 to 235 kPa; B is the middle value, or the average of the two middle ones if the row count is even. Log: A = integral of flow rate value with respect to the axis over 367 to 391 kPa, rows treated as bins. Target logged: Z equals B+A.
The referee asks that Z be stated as 72.2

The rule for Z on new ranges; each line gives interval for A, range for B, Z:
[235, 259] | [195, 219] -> 74.2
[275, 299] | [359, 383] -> 73.2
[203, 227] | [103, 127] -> 70.3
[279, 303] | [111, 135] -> 72.8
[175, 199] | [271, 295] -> 69.4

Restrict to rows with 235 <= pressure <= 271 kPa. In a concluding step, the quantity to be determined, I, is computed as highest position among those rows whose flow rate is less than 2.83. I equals 241 kPa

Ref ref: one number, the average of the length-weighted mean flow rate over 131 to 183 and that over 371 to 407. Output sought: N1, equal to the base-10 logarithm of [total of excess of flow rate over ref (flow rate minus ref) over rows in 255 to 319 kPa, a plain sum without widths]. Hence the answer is 0.18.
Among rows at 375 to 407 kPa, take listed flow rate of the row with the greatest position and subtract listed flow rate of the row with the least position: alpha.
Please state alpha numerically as 0.2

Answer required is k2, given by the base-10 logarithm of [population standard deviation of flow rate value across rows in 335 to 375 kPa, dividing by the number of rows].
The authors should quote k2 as -1.06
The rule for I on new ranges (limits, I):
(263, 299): 281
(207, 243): 241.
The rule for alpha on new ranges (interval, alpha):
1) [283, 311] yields -0.2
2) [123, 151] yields 0.1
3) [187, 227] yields -0.1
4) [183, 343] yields 0.3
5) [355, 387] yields -0.1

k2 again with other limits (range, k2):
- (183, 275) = -0.75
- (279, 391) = -0.93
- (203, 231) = -0.97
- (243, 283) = -0.88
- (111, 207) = -0.91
